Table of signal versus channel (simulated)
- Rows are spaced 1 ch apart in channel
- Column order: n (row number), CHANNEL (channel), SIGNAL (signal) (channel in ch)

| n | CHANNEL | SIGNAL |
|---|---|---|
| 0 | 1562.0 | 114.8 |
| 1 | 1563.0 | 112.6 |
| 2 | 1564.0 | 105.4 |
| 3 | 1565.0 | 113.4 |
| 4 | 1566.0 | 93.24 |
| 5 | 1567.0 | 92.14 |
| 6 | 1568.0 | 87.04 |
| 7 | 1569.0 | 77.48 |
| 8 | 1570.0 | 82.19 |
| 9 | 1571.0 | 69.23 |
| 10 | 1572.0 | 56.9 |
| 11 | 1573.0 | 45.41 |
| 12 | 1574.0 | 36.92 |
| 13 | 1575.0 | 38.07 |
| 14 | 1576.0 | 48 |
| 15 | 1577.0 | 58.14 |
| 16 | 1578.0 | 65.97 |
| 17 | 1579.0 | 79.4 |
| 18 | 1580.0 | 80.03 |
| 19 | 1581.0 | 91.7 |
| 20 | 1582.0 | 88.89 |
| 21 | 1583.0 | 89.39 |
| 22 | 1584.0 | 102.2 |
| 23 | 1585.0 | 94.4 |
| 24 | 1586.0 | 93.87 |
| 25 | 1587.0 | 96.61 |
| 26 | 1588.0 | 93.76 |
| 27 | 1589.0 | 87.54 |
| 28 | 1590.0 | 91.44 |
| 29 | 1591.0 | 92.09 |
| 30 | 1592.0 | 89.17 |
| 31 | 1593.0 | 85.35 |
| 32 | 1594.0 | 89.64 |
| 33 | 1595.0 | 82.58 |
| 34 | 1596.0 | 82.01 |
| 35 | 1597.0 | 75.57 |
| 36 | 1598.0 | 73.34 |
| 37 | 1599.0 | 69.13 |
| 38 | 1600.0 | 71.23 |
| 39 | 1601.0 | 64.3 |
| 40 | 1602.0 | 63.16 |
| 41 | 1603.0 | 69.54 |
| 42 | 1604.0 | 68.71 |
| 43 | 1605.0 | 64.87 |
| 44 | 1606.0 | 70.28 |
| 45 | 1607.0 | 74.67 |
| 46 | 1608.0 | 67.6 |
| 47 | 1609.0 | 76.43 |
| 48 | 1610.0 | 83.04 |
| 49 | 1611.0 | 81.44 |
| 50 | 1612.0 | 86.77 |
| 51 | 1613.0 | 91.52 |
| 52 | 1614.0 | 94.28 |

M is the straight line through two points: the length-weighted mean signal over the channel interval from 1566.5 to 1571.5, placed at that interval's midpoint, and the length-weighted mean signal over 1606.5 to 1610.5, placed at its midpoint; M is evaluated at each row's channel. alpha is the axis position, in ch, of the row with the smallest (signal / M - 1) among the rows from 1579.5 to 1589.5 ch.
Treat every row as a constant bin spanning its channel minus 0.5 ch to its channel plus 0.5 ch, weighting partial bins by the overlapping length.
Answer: 1580.0 ch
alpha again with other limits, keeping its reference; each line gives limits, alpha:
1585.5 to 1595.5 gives 1595.0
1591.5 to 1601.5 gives 1601.0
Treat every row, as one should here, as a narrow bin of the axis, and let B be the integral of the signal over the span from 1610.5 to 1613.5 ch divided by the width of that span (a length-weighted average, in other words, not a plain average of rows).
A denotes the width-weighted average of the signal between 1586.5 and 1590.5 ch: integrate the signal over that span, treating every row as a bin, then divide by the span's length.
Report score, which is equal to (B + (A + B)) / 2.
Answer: 133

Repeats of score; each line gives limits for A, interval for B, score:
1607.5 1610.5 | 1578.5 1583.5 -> 124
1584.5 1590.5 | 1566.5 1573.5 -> 119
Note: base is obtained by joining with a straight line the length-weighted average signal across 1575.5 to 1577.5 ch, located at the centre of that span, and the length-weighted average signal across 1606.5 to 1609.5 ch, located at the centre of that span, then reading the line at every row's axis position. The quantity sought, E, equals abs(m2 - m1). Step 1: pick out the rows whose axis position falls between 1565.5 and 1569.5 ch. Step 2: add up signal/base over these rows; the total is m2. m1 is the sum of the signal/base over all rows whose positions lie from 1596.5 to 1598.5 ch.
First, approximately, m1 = 2.2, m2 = 7.4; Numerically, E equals 5.1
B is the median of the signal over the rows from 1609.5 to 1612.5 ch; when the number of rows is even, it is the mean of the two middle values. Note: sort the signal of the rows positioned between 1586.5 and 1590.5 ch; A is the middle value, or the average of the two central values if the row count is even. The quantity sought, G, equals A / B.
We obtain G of 1.12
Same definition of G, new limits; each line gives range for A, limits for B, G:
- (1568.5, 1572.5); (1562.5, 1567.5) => 0.70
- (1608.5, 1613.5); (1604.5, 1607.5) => 1.18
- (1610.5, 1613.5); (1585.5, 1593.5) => 0.95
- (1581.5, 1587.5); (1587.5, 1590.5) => 1.03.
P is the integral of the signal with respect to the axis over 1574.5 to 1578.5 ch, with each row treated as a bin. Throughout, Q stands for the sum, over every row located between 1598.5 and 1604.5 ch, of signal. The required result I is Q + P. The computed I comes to 616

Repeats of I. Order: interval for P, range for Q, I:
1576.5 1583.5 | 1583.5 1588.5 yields 1034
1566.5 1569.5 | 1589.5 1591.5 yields 440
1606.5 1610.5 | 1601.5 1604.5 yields 503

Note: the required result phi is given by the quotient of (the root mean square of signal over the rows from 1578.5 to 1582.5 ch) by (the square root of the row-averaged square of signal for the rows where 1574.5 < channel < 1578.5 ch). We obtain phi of 1.59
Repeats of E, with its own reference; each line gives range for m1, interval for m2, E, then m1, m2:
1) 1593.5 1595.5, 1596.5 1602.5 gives 3.5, 2.7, 6.2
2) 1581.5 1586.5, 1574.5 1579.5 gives 2.7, 8.1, 5.4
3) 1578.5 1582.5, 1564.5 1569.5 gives 3.8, 6.1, 9.9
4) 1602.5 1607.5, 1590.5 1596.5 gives 3.3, 4.9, 8.2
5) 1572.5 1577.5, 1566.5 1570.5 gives 2.7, 4.3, 7.1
